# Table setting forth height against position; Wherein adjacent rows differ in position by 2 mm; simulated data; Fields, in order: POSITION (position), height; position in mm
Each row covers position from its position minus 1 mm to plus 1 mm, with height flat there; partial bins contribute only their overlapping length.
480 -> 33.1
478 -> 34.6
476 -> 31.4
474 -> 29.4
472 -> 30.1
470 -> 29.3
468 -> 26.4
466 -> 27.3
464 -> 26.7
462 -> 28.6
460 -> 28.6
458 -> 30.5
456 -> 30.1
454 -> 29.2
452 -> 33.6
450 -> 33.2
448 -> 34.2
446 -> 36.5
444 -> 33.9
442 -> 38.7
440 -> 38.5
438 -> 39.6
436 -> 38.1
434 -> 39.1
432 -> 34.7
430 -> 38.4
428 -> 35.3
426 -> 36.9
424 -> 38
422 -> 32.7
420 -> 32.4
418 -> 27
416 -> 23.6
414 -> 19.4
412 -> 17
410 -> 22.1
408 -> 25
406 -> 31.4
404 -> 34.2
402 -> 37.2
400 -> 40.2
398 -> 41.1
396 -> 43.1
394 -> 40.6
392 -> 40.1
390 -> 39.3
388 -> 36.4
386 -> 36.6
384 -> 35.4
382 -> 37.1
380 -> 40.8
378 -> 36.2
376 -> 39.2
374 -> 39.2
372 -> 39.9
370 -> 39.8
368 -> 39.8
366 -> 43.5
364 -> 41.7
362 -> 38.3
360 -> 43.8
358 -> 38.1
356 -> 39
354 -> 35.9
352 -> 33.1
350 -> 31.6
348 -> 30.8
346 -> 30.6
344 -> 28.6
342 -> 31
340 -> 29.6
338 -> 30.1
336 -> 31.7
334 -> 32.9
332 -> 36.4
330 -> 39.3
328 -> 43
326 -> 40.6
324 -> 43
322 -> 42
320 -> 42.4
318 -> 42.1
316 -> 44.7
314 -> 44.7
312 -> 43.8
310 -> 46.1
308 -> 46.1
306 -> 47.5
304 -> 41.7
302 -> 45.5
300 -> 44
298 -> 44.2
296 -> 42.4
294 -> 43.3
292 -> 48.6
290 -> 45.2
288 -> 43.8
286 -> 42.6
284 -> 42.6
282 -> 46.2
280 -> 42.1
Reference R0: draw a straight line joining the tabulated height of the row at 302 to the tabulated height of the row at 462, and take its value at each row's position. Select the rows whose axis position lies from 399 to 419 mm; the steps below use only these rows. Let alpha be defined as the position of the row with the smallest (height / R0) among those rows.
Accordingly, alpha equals 412 mm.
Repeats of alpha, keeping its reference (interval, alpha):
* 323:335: 334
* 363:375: 368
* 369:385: 384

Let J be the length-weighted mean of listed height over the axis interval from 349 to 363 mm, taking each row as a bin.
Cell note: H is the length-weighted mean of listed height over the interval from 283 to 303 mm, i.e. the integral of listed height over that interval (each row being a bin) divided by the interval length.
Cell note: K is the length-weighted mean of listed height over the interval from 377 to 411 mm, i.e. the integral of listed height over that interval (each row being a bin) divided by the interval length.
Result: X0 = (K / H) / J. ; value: 0.022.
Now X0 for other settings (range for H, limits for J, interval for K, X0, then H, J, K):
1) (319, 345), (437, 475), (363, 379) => 0.035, 36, 32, 40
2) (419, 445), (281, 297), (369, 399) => 0.024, 37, 44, 39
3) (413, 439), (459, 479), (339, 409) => 0.038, 33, 29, 37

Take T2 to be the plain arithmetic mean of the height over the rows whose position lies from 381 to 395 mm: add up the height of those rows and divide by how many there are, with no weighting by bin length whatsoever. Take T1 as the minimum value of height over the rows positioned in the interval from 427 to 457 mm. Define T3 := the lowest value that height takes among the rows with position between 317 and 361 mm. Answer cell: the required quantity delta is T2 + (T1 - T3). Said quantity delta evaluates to 38.5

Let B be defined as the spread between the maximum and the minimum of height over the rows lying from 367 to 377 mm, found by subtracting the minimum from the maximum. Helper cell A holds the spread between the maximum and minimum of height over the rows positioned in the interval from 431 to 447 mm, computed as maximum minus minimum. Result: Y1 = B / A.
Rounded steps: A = 5.7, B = 1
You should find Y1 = 0.1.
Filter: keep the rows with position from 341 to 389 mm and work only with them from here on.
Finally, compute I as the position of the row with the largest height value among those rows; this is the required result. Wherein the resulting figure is 360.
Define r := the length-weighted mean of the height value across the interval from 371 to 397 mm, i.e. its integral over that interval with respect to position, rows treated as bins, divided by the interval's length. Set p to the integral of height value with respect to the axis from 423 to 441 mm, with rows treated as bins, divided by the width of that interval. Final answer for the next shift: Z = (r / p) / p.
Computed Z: 0.027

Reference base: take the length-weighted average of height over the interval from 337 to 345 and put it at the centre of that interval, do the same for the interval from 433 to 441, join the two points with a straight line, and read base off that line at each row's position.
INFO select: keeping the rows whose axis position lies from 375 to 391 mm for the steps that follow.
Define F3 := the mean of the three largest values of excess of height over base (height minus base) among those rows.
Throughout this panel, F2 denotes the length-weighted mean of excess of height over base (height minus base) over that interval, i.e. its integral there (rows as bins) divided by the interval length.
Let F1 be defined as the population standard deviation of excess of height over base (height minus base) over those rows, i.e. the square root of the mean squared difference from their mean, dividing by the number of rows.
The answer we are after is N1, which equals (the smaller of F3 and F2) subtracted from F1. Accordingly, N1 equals -2.0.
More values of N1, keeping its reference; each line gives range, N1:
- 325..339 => -2.4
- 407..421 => 17.4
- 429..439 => 2.2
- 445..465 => 12.8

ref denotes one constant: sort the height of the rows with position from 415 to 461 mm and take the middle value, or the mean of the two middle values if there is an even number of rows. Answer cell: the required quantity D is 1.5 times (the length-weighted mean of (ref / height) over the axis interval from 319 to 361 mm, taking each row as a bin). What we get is 1.46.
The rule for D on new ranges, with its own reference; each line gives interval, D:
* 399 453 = 1.64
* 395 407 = 1.37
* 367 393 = 1.34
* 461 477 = 1.80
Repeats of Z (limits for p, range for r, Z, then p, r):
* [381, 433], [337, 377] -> 0.032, 34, 36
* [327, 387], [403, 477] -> 0.024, 36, 31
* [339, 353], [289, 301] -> 0.047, 31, 45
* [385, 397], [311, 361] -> 0.024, 39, 37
